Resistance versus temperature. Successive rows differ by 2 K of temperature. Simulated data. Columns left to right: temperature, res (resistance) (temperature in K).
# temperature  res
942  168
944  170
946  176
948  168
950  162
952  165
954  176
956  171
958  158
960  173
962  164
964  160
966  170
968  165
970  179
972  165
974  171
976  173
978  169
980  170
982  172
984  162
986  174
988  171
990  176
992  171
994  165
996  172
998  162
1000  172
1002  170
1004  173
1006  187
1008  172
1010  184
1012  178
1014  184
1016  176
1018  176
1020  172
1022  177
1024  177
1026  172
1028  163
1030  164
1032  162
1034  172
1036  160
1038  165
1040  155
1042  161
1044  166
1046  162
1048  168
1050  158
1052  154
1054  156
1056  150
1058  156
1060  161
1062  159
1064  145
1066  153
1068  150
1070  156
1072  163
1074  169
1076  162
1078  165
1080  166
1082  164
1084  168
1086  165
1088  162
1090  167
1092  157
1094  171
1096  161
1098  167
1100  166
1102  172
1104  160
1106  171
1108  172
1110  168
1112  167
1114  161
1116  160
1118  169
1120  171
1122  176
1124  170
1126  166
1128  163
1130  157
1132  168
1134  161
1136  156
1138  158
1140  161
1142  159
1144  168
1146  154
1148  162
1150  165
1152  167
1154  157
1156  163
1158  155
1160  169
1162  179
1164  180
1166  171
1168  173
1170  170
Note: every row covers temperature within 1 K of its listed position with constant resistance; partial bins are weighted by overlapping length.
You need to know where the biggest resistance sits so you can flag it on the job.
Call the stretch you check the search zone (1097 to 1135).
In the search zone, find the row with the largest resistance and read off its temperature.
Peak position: 1122 K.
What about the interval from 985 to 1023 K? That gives 1006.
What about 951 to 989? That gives 970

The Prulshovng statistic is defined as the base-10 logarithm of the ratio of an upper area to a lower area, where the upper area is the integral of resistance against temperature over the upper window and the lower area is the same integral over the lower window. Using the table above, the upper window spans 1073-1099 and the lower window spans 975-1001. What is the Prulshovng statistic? -0.013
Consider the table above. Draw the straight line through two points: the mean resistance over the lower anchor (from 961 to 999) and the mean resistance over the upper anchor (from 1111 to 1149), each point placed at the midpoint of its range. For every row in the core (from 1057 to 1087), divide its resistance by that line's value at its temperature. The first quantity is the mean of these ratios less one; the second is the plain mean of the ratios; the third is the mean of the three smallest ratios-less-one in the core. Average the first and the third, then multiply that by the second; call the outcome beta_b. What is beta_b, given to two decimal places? -0.06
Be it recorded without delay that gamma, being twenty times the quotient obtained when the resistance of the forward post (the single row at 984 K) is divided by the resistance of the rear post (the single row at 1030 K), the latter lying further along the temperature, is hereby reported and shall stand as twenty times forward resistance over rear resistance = 19.8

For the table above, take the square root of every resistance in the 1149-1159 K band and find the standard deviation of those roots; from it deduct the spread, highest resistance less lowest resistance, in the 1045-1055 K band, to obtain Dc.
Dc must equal -14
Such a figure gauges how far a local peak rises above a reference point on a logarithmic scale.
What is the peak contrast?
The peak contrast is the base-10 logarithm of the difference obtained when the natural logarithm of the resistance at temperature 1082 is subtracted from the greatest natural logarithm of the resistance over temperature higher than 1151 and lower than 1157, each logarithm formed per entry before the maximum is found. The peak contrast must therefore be -1.7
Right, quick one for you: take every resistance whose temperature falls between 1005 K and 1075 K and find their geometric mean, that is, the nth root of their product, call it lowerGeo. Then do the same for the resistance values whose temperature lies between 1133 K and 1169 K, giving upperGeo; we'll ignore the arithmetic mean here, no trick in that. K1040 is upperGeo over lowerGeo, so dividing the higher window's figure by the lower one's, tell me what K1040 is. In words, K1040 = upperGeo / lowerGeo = 1.00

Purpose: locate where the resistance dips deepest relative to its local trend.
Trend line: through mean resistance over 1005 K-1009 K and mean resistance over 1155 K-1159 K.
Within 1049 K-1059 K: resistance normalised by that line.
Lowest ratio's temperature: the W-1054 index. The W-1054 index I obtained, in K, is 1056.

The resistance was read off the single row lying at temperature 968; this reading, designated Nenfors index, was 165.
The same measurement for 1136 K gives 156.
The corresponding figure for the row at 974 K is 171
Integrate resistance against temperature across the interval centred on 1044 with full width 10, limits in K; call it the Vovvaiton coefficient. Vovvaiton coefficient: 1624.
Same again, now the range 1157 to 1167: 1708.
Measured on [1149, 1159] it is 1614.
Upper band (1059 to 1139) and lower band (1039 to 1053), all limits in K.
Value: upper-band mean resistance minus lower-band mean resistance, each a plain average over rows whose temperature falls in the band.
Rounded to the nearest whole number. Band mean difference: 3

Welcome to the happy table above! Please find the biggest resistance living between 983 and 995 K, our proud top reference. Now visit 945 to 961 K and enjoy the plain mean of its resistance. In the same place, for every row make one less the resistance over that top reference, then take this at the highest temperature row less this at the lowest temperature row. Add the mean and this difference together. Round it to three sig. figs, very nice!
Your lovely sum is 169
